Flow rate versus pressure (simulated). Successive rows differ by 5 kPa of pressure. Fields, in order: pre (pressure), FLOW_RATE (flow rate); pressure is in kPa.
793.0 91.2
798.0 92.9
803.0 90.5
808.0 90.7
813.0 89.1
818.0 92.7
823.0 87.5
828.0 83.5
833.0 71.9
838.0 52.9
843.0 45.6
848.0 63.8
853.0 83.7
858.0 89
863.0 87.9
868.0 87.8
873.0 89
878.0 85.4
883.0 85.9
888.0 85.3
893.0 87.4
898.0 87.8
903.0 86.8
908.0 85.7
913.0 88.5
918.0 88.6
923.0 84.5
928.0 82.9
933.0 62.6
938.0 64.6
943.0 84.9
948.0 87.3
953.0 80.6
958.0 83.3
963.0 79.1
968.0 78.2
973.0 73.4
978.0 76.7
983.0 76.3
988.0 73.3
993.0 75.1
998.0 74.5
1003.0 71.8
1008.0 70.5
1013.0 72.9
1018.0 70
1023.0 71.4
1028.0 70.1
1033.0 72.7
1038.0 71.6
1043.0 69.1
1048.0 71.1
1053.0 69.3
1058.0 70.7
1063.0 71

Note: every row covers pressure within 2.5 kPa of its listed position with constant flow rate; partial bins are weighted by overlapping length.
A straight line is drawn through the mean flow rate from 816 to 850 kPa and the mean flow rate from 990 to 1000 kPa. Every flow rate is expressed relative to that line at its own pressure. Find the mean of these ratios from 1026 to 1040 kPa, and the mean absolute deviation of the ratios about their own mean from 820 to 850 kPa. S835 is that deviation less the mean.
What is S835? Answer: -0.75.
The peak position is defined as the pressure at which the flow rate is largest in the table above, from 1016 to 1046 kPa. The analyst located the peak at 1033.0 kPa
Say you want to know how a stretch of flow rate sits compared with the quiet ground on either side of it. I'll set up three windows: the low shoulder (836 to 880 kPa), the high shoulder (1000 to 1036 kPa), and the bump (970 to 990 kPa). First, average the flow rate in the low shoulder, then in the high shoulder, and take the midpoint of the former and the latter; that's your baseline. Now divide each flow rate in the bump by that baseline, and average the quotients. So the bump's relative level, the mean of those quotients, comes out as 1.016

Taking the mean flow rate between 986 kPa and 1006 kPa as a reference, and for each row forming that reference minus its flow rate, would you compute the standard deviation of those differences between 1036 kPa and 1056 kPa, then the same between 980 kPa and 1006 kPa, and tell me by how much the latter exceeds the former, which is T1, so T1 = 0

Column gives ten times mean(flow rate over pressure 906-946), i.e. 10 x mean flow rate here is 803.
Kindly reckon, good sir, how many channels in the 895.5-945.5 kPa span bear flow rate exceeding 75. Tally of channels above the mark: 8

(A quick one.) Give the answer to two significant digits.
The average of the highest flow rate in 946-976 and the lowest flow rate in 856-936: 75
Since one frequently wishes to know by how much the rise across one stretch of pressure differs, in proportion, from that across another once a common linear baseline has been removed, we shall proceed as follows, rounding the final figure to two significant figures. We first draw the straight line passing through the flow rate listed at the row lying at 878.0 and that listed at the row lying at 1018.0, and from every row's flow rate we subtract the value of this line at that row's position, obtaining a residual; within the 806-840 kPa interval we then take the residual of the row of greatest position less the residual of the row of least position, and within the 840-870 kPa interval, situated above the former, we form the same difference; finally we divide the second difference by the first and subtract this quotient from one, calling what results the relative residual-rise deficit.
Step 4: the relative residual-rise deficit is 2.3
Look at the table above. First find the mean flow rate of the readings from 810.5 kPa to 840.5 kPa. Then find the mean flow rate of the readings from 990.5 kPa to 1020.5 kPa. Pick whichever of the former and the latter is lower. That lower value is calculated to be 72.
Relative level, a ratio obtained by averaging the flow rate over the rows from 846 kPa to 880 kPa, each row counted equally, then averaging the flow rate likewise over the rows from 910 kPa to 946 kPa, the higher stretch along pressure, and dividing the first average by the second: 1.05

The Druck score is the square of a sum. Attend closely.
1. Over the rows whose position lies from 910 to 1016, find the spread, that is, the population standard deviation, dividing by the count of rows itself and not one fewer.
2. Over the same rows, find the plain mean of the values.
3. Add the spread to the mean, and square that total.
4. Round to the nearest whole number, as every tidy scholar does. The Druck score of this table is 7176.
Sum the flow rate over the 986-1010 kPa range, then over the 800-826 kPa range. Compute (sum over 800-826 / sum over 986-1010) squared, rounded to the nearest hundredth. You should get 1.52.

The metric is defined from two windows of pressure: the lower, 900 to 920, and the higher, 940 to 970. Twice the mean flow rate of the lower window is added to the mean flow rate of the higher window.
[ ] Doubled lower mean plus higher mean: 257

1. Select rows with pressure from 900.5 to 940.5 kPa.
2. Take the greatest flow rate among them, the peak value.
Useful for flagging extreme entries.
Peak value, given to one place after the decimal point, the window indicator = 88.6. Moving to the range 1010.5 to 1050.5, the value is 72.9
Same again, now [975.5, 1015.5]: 76.7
